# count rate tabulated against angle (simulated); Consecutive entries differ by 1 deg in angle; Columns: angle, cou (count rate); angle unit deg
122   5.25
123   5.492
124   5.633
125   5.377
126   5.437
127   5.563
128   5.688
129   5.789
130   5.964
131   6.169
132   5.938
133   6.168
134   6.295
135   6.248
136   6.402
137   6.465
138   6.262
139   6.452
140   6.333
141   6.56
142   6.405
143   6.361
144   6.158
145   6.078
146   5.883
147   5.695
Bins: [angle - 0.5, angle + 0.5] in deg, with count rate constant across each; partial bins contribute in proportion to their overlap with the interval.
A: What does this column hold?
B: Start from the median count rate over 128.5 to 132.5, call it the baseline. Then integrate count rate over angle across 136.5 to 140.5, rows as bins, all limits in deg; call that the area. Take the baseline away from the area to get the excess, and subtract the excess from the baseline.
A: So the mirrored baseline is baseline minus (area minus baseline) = -13.61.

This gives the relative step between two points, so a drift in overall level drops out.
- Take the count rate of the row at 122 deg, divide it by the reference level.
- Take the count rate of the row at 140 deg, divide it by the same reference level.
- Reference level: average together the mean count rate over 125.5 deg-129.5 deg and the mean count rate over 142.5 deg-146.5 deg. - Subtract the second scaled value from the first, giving -0.18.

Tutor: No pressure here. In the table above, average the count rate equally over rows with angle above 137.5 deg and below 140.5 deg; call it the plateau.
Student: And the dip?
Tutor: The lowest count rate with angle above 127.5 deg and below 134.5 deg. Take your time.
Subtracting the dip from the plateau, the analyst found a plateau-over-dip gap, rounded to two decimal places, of 0.66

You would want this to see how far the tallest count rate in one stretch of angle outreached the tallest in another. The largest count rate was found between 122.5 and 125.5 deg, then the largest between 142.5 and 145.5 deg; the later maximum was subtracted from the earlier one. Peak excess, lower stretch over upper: -0.73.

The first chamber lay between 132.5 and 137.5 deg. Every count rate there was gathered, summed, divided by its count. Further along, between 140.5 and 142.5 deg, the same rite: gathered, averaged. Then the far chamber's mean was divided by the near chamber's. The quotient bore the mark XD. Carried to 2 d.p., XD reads 1.03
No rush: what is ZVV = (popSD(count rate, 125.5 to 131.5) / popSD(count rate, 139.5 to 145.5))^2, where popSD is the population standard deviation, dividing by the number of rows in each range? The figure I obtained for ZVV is 2.4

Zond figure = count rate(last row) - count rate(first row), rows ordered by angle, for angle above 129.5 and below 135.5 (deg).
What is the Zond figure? 0.28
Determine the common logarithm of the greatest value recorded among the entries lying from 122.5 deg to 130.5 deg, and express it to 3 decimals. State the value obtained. 0.776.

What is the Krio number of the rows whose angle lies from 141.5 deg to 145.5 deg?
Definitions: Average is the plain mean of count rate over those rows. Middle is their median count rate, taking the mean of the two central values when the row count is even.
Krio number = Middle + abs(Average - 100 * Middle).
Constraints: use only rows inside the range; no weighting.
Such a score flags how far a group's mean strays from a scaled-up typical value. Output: 626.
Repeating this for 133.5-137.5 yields 635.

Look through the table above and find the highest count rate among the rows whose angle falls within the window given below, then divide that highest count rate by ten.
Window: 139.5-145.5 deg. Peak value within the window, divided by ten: 0.656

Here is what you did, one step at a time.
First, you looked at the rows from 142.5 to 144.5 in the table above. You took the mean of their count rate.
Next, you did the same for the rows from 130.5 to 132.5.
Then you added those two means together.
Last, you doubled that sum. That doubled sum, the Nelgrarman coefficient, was 24.6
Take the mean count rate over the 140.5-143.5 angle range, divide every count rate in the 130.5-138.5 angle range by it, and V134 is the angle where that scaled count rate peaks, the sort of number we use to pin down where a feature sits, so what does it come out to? 137 deg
